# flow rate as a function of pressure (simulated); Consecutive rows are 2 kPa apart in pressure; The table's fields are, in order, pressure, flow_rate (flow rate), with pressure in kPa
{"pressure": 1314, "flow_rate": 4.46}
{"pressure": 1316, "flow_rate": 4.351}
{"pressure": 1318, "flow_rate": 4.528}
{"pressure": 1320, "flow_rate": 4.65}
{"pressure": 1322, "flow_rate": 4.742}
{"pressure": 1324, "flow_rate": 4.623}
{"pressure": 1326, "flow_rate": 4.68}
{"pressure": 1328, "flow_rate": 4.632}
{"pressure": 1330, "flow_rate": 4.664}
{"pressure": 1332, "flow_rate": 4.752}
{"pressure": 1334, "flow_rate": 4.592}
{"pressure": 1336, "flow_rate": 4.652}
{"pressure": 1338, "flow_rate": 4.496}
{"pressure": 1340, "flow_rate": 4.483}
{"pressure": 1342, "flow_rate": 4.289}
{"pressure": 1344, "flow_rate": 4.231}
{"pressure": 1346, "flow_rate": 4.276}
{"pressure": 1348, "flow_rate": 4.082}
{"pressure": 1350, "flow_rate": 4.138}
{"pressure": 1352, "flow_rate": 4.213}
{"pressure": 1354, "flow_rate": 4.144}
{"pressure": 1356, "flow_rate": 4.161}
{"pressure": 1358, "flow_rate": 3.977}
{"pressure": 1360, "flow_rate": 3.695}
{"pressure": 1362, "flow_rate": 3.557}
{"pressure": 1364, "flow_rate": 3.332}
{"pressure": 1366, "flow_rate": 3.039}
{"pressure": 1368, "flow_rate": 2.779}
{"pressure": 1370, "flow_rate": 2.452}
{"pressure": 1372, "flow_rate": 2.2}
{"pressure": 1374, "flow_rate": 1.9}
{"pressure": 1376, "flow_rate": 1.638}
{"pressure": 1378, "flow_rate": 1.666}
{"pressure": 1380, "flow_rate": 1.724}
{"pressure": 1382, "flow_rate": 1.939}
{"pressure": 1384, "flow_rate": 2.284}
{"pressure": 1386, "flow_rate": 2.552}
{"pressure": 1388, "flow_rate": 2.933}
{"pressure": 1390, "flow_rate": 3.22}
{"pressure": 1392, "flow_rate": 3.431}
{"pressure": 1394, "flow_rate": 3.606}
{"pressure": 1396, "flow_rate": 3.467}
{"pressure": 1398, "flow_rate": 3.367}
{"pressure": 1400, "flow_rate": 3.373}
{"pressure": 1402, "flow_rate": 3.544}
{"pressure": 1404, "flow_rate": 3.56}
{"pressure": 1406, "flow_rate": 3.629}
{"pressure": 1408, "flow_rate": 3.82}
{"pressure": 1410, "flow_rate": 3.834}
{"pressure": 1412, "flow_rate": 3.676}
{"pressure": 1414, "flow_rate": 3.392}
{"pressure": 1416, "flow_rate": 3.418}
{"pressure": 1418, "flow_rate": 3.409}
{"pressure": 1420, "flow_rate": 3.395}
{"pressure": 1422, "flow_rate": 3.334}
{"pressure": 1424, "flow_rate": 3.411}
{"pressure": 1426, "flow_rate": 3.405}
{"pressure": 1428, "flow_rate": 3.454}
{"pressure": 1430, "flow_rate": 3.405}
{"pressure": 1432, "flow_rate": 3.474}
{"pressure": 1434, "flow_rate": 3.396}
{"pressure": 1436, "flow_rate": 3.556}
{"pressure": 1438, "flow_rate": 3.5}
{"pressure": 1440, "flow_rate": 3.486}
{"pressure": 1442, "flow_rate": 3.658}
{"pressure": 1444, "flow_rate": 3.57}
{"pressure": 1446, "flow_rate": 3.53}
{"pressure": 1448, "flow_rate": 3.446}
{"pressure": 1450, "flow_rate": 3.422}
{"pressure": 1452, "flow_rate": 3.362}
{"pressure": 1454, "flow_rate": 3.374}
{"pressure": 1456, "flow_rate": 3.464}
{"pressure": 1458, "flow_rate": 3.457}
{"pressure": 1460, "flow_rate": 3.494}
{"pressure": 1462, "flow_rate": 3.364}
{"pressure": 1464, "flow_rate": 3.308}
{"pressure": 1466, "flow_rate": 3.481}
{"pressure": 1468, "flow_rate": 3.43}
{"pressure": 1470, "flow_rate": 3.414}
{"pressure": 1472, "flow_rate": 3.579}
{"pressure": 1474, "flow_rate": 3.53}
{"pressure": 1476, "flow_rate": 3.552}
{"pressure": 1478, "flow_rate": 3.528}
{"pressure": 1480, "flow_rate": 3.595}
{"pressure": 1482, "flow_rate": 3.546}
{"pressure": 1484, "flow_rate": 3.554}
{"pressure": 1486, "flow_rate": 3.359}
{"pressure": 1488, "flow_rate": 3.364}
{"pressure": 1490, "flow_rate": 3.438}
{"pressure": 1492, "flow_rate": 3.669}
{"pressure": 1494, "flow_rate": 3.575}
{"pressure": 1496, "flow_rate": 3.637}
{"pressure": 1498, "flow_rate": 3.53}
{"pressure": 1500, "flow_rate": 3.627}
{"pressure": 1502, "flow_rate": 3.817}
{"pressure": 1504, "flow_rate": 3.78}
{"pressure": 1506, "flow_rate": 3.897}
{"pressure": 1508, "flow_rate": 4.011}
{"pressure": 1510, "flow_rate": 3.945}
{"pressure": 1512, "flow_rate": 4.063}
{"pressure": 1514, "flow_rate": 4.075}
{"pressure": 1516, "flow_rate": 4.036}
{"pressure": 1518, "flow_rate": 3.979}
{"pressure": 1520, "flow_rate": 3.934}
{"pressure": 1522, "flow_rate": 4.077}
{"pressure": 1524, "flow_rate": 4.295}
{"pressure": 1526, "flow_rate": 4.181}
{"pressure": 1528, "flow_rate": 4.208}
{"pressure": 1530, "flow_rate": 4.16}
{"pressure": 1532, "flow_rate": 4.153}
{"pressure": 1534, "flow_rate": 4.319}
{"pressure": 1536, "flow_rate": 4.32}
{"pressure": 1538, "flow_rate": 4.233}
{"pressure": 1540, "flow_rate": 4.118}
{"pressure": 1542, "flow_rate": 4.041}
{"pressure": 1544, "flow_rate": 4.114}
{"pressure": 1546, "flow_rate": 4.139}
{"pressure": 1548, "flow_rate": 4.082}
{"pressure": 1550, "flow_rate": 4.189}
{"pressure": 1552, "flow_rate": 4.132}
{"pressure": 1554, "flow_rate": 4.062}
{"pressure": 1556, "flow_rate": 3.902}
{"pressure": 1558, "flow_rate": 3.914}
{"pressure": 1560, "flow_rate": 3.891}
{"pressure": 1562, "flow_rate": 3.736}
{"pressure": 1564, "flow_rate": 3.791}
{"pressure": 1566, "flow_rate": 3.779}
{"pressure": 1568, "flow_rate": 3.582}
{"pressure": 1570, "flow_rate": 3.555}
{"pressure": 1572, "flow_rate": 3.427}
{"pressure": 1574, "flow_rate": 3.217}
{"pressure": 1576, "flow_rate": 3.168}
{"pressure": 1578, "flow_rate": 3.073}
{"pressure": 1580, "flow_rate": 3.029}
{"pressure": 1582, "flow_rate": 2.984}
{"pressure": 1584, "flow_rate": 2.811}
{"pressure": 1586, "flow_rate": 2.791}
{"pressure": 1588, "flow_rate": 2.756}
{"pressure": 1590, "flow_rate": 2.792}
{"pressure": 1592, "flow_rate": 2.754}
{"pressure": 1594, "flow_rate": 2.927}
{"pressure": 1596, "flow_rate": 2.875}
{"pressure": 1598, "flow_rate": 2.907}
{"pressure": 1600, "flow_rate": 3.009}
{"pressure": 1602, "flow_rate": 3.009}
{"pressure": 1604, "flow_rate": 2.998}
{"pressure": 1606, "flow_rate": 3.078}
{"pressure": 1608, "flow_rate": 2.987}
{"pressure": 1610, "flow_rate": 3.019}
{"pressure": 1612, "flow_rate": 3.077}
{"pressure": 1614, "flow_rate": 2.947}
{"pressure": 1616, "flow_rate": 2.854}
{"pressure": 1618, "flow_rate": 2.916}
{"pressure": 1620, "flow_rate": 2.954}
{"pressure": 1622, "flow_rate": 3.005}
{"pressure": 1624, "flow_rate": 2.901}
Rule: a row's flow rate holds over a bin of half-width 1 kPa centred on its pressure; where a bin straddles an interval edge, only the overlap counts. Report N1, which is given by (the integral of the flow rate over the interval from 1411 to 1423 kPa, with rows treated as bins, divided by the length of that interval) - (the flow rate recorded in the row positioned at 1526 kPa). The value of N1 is -0.7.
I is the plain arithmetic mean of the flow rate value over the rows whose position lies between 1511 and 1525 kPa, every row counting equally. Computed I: 4.1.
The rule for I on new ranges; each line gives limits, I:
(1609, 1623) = 3.0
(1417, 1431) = 3.4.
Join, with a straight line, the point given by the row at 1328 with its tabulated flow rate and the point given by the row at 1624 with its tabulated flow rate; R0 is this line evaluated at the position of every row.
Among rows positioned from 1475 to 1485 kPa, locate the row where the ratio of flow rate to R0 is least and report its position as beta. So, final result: 1478 kPa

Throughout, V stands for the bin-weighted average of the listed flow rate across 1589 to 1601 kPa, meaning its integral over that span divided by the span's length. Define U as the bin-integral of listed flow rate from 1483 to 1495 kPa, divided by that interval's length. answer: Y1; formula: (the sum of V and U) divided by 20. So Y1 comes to 0.319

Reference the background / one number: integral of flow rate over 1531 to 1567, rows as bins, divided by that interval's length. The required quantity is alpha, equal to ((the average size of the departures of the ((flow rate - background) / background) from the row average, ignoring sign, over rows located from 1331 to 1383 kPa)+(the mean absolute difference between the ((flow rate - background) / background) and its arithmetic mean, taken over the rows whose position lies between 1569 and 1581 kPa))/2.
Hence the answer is 0.135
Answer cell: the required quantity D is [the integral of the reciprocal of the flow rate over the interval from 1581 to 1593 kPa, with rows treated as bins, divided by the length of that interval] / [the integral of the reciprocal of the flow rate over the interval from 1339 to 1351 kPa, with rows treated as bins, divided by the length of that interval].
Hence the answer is 1.51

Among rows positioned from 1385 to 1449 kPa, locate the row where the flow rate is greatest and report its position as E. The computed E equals 1410 kPa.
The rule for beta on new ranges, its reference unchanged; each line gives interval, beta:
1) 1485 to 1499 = 1486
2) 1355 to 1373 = 1372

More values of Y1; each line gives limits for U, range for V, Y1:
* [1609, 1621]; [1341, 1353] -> 0.358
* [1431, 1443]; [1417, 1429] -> 0.346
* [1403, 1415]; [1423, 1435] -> 0.354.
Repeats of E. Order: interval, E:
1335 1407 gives 1336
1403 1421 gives 1410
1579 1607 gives 1606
